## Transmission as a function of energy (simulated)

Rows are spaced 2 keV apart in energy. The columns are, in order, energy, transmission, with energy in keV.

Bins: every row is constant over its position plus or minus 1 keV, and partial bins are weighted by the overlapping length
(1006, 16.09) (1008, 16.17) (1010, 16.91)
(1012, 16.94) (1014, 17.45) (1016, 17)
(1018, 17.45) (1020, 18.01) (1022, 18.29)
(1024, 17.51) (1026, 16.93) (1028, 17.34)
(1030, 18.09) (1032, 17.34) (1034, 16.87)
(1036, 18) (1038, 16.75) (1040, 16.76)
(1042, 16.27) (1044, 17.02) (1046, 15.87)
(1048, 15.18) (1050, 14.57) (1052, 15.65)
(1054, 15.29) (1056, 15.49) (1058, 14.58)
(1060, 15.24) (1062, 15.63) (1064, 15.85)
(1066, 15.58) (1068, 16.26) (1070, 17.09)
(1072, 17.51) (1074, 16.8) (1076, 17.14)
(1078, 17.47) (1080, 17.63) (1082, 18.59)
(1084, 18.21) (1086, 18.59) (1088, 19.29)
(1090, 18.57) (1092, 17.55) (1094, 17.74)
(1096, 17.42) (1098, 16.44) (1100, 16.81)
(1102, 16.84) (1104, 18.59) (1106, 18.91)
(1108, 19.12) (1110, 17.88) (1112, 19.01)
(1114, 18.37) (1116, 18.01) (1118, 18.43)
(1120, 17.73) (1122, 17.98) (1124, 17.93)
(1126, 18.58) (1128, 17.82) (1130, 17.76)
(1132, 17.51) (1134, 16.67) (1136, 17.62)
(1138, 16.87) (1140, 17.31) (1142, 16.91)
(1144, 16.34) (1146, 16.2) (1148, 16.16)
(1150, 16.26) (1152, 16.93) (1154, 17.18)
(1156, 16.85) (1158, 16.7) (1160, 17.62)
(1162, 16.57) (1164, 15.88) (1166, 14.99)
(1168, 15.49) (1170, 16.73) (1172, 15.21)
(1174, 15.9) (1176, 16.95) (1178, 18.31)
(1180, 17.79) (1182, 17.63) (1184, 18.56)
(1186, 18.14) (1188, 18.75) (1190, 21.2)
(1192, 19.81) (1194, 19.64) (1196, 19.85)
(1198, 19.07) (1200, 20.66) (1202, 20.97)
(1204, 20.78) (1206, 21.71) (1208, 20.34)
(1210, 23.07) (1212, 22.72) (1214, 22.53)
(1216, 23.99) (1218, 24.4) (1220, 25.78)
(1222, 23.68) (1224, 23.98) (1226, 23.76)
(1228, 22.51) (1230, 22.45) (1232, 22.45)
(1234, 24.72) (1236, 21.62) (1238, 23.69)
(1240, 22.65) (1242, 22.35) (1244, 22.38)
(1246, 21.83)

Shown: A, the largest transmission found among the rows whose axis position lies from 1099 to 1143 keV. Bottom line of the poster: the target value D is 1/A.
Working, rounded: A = 19.12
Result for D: 0.052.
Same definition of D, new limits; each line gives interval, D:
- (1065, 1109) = 0.052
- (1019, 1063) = 0.055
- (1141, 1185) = 0.054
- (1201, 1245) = 0.039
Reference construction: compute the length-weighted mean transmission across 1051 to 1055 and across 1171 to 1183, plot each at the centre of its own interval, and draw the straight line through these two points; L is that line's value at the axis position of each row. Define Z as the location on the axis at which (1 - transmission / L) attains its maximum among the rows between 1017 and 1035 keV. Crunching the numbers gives 1034 keV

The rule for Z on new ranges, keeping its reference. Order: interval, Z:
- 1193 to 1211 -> 1198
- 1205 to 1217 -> 1208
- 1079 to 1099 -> 1098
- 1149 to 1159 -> 1150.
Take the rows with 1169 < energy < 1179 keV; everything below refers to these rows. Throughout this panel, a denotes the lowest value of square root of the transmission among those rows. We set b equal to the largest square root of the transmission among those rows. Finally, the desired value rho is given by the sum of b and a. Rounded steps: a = 3.9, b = 4.28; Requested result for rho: 8.2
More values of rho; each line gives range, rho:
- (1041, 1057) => 7.9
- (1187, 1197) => 8.9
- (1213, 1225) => 9.8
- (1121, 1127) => 8.5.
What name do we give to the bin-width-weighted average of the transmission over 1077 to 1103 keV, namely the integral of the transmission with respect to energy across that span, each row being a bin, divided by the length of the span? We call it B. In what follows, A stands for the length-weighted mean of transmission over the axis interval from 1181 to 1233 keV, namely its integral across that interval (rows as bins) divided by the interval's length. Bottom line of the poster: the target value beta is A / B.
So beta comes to 1.21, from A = 21.5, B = 17.8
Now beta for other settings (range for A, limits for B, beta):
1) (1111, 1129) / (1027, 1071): 1.12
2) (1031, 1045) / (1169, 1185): 0.99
